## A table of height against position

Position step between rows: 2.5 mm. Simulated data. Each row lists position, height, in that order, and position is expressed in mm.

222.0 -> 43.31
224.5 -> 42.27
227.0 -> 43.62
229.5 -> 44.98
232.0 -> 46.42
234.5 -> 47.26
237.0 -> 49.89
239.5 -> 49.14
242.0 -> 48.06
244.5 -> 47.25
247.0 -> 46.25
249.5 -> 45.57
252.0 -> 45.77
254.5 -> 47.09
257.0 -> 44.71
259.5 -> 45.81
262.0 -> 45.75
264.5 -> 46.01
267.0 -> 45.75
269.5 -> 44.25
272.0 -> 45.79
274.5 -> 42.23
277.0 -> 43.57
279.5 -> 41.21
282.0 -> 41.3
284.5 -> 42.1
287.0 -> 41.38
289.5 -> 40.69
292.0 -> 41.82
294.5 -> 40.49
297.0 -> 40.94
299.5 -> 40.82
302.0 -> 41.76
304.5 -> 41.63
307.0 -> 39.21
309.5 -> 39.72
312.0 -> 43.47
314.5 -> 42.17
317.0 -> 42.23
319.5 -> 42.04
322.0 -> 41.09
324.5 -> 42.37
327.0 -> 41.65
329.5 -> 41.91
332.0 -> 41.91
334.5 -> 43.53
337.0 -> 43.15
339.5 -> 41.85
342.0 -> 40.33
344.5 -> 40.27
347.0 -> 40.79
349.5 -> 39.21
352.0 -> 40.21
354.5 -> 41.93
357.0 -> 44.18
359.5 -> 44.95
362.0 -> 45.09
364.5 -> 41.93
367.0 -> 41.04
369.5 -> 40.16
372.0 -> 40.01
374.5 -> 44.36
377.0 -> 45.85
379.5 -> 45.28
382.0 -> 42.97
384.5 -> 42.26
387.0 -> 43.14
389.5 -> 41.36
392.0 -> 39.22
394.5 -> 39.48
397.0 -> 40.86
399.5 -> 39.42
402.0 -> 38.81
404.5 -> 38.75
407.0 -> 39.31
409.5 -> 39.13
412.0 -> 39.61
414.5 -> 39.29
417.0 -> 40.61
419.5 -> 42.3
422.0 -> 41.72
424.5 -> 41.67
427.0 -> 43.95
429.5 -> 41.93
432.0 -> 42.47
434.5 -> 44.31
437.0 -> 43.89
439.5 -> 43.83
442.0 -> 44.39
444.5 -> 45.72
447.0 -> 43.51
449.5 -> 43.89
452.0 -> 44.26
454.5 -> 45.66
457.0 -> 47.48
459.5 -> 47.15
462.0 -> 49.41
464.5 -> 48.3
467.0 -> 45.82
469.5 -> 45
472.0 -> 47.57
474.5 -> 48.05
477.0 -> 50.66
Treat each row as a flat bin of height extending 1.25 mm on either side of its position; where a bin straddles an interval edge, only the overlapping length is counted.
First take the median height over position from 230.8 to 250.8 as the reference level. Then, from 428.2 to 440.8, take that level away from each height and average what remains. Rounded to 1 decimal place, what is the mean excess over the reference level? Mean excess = -4.0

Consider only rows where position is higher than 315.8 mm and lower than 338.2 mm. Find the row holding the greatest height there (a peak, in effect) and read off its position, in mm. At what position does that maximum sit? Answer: 334.5 mm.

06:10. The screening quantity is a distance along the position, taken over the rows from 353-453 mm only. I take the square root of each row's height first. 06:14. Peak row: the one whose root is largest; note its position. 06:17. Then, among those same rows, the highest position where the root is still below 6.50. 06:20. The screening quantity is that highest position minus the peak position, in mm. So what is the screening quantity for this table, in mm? 52.5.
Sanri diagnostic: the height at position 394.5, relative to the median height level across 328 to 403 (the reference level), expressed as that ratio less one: -0.057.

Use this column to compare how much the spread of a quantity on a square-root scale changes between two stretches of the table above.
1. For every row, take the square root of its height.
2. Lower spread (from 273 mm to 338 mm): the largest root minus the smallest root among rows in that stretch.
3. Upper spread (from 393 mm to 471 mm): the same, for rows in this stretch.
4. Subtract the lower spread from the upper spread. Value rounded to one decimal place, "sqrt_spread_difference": 0.5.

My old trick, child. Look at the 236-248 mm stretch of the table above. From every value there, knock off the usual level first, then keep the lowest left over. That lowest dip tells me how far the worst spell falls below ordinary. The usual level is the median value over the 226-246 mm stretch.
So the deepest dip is -1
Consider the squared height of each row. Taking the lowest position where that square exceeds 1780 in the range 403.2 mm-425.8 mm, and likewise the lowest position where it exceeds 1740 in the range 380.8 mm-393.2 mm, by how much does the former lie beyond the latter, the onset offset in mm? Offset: 37.5 mm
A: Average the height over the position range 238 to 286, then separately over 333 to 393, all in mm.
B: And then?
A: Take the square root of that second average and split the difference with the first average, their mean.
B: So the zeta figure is 25.8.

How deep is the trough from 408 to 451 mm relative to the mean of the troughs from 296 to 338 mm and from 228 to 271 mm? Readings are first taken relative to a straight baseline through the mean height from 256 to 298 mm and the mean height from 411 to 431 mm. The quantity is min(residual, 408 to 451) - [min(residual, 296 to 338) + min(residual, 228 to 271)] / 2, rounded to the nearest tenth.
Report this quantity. -1.1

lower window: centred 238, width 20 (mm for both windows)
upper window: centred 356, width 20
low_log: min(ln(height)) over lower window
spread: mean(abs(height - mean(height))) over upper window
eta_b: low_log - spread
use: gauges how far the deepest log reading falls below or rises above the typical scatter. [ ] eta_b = 2.0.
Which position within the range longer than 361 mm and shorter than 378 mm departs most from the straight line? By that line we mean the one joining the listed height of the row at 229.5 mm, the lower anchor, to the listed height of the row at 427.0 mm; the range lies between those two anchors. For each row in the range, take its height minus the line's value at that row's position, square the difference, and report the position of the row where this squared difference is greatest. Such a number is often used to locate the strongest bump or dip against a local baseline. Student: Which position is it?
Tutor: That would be 372.0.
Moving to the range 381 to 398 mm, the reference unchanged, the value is 392.0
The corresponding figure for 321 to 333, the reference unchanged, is 322.0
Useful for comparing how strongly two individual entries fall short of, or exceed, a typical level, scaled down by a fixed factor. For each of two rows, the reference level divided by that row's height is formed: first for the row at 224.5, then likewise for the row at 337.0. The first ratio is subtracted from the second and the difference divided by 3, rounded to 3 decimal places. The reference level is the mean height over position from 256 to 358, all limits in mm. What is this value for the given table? -0.007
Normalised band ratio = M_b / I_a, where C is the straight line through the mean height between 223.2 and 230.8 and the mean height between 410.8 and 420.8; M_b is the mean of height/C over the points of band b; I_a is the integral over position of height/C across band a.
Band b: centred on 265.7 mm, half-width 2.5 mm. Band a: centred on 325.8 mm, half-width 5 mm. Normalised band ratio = 0.11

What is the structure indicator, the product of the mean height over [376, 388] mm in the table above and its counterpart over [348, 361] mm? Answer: 1848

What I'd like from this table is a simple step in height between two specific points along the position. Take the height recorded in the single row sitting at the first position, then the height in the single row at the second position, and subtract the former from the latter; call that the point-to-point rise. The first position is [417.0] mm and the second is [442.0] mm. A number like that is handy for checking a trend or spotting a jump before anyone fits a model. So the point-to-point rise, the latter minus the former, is 3.8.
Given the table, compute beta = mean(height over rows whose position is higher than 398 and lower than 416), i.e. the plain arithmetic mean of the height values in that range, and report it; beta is 39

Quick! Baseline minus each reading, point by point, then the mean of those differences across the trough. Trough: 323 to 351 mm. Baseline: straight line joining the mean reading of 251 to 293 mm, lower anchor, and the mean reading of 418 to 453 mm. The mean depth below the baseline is 2.1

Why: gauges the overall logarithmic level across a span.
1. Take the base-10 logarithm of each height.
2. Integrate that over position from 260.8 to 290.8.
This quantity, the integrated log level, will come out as 49.1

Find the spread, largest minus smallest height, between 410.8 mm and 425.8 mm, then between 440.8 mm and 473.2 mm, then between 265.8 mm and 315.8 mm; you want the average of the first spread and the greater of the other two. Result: 4.8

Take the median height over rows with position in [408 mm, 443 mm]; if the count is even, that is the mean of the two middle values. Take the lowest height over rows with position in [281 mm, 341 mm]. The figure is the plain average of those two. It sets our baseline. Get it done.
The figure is 40.7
